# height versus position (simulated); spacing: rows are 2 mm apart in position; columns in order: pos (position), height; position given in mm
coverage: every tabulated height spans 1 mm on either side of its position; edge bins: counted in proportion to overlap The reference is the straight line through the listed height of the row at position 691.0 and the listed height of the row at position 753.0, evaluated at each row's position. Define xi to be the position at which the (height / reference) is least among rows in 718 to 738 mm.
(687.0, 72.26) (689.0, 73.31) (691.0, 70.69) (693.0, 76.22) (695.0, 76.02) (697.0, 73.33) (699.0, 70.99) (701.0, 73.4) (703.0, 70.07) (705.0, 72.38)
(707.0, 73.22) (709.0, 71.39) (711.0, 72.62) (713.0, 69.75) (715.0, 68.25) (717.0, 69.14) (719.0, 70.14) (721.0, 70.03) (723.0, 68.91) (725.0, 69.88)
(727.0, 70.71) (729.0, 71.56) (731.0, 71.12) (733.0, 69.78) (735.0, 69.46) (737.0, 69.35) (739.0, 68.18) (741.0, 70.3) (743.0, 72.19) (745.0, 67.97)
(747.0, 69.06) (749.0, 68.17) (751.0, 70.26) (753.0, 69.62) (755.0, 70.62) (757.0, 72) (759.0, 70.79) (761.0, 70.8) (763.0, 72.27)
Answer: 723.0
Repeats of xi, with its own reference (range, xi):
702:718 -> 715.0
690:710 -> 703.0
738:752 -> 745.0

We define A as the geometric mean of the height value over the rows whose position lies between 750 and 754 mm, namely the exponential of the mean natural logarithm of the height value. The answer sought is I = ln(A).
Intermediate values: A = 69.9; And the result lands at 4.25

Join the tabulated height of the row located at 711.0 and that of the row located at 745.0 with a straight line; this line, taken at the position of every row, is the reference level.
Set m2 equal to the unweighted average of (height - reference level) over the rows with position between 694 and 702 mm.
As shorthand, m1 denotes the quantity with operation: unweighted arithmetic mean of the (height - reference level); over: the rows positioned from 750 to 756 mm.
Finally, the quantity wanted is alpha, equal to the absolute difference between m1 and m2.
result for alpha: 4.3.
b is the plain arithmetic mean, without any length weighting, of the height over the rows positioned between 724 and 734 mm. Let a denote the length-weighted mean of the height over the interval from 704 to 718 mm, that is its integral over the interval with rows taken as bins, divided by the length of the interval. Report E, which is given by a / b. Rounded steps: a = 71.0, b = 71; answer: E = 1.01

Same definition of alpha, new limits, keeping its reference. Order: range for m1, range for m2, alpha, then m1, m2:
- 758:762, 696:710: 6.5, 5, -1.6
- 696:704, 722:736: 2.2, -2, 0.0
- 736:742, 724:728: 0.8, 0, -0.3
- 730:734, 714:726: 2.7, 1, -2.0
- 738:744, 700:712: 2.8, 2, -1.1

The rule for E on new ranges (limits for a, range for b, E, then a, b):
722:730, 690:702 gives 0.96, 70.3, 73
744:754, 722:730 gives 0.98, 69.0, 70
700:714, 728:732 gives 1.01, 71.8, 71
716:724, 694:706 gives 0.96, 69.6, 73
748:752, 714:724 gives 1.00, 69.2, 69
